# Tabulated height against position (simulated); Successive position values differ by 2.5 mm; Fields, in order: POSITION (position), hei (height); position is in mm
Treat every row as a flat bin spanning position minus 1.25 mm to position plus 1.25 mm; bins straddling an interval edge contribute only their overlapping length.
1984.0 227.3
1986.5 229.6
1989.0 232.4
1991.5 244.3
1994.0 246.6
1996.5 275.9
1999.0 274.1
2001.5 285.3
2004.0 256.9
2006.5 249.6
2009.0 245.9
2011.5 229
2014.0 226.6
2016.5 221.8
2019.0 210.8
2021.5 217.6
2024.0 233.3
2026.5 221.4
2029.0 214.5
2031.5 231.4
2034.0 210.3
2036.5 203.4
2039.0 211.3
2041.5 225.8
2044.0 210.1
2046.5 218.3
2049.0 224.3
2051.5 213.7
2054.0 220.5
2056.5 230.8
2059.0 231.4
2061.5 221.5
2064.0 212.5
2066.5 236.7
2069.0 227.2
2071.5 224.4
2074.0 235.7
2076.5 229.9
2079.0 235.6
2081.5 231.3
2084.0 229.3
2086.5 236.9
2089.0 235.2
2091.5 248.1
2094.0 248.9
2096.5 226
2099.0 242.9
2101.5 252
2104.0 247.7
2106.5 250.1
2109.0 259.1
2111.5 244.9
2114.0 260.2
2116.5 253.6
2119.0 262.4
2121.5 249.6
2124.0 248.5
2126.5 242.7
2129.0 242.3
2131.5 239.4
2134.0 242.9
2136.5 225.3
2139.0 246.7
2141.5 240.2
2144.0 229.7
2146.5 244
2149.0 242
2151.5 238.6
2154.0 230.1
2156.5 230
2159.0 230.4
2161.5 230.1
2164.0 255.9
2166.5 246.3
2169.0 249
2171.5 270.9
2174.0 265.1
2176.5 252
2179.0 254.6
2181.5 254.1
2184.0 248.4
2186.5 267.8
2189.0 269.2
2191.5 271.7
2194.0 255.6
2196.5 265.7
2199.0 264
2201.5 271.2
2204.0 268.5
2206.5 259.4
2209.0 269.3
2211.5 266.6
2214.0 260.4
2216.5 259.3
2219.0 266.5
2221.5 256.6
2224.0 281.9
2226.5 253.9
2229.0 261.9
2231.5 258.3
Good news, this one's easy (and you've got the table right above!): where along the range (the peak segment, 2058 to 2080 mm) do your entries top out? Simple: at 2066.5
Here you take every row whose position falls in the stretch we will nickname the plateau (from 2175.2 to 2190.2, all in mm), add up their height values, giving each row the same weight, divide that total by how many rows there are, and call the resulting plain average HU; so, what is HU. 258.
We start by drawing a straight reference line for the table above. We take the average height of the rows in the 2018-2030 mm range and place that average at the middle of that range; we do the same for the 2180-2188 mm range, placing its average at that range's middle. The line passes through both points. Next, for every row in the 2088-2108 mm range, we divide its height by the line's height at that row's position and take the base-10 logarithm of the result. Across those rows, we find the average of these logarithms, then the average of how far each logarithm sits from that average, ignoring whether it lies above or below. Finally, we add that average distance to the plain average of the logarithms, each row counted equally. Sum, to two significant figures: 0.024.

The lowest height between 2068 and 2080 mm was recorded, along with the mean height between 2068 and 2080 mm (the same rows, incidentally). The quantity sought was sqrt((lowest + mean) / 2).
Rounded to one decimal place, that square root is 15.1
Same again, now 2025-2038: 14.5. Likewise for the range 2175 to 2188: 15.9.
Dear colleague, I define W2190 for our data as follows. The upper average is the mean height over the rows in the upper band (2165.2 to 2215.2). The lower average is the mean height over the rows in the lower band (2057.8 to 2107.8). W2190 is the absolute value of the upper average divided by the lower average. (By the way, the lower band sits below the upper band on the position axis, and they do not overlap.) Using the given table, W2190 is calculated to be 1.11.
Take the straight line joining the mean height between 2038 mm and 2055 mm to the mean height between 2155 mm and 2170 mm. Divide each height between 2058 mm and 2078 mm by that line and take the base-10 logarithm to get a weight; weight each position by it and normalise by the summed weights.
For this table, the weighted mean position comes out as 2069.1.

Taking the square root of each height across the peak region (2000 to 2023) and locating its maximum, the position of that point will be 2001.5 mm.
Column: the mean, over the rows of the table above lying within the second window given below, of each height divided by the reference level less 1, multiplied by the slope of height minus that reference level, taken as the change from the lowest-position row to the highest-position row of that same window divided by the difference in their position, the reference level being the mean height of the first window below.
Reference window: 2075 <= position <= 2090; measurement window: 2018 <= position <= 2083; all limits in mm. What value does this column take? -0.015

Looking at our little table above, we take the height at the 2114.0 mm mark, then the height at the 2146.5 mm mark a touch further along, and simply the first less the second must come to 16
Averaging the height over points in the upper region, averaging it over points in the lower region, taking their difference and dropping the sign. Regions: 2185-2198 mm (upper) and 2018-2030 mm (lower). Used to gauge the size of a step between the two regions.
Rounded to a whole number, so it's 46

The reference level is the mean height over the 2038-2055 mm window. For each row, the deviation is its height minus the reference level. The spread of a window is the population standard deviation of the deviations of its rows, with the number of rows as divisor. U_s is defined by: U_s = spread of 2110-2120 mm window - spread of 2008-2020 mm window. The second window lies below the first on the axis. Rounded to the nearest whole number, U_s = -5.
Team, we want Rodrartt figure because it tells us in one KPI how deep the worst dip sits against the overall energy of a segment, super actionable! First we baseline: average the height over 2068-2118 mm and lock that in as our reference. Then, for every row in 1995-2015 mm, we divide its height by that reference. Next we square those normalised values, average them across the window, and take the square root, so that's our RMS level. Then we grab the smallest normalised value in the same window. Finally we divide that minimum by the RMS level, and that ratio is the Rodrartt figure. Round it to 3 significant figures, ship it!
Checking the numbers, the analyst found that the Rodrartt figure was 0.884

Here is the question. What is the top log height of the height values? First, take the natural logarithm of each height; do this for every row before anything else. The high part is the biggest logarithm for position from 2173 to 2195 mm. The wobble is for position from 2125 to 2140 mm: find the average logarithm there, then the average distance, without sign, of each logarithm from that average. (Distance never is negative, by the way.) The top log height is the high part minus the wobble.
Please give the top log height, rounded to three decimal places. 5.583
